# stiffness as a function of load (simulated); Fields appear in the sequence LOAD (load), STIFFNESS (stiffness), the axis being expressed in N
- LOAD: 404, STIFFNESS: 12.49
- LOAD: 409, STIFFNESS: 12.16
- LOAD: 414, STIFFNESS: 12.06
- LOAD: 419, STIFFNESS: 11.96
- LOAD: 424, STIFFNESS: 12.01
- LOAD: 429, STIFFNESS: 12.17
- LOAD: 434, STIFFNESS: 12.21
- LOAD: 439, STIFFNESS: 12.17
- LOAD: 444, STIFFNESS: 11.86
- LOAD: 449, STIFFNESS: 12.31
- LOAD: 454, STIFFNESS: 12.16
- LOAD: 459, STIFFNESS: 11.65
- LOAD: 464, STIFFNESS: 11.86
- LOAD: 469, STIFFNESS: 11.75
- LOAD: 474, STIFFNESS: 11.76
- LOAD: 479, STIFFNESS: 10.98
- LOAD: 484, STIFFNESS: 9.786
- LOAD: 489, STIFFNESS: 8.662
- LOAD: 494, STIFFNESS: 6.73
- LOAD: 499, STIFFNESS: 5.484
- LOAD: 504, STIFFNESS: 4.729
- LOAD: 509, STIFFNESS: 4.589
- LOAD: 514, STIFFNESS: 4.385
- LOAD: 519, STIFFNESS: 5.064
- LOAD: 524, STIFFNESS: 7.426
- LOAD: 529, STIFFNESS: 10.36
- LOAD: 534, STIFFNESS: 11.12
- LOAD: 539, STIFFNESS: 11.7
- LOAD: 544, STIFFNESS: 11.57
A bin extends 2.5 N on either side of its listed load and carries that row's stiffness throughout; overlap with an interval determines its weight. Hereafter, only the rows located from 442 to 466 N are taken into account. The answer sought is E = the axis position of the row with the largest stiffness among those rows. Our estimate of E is 449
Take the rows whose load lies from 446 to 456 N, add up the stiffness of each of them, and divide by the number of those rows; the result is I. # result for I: 12.2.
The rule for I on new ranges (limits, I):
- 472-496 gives 9.6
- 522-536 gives 9.6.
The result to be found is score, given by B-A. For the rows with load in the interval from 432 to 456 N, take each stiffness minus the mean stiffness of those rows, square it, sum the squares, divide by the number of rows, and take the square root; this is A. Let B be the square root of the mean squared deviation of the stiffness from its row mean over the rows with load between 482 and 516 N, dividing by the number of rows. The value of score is 1.8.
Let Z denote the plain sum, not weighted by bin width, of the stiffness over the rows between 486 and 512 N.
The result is 30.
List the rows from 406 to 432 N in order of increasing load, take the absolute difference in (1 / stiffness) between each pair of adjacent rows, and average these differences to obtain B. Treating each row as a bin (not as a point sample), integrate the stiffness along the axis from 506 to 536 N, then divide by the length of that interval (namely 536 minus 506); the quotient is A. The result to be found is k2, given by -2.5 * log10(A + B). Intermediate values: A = 7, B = 0.001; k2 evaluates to -2.12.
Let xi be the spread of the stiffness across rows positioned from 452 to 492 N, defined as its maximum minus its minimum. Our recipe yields 3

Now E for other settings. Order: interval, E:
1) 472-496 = 474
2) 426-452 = 449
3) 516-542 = 539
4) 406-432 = 429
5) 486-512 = 489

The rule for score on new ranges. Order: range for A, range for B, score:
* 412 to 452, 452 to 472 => 0.1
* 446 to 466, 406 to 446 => -0.1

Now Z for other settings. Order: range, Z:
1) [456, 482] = 58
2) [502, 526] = 26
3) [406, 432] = 60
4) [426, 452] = 61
